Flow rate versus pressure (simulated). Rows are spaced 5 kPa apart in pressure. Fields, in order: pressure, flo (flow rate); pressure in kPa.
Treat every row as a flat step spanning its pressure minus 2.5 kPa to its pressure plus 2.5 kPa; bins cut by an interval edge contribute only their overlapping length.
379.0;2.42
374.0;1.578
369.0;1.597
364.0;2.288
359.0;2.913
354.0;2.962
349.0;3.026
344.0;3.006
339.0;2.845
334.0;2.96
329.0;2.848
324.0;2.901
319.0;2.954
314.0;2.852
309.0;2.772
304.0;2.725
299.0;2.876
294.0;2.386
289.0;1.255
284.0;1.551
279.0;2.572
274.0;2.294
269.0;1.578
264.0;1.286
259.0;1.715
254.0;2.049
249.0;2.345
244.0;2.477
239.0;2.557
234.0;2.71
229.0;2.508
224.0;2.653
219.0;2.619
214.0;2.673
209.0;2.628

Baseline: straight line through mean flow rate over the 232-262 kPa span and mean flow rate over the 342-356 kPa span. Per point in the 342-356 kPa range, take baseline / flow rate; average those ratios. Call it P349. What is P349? 1.00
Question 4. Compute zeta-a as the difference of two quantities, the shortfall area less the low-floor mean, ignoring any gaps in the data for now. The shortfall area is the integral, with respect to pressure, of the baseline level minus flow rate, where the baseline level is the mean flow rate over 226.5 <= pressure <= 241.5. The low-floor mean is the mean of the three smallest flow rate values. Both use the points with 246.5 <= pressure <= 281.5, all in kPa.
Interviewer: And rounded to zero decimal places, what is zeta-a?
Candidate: 20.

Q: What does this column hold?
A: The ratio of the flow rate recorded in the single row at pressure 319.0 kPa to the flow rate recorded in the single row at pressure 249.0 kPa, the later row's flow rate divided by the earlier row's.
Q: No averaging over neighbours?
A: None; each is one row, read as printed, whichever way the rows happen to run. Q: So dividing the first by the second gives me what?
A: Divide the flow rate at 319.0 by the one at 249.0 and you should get 1.26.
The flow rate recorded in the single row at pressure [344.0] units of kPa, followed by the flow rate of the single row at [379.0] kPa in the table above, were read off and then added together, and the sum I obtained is 5.4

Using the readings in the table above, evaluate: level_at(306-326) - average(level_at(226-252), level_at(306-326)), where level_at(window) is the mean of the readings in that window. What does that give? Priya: 0.2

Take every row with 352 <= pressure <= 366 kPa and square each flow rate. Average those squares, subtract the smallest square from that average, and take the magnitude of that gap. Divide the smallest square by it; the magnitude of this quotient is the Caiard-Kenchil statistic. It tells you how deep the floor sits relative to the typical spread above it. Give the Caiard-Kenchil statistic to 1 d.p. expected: 2.3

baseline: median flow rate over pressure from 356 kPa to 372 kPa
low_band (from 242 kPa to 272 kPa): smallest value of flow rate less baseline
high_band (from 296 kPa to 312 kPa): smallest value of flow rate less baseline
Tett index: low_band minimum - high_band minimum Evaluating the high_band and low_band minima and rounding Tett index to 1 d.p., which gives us -1.4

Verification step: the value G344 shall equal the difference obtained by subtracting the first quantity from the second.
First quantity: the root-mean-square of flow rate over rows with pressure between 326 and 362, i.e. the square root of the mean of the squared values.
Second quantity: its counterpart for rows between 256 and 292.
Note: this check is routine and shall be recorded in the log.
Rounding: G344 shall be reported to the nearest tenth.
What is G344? -1.1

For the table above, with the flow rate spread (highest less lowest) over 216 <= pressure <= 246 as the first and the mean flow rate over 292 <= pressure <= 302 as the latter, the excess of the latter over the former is 2.4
